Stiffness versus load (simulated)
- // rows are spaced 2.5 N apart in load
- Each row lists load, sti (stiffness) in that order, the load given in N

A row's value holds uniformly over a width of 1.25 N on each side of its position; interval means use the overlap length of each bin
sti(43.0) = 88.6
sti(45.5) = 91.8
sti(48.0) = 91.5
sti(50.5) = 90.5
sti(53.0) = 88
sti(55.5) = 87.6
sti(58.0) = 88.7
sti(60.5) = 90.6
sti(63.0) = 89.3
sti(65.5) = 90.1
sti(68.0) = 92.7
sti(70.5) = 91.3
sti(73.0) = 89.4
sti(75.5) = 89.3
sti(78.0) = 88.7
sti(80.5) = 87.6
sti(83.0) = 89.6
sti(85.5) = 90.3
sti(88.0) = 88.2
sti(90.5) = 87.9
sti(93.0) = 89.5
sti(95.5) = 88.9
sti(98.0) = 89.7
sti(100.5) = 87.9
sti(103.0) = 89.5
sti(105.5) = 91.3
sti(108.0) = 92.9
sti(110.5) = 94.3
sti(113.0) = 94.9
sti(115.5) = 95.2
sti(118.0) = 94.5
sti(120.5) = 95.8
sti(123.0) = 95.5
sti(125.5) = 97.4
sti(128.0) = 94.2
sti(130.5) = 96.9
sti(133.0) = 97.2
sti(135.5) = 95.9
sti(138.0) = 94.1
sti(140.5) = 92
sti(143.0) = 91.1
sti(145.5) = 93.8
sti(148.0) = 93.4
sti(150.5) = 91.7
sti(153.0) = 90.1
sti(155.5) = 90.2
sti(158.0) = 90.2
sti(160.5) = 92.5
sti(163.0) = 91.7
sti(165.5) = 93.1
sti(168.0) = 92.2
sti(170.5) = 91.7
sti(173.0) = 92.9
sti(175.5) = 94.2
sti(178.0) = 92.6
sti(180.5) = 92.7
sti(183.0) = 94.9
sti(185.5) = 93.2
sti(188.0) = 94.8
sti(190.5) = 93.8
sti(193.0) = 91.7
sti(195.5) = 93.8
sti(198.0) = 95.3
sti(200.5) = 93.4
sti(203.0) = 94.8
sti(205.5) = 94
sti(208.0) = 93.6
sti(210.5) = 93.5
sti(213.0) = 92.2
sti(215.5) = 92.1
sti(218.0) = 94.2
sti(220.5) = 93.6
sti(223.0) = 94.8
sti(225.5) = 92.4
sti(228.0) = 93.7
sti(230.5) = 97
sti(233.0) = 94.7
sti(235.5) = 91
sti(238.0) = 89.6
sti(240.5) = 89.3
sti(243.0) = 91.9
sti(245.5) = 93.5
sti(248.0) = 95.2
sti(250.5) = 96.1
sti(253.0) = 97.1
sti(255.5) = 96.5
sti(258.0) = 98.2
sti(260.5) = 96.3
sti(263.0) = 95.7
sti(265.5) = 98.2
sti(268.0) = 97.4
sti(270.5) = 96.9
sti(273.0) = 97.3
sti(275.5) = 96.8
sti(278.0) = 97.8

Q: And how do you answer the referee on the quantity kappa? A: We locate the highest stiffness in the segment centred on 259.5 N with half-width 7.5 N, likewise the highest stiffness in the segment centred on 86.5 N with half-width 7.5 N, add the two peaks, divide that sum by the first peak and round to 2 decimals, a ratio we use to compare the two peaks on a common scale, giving 1.92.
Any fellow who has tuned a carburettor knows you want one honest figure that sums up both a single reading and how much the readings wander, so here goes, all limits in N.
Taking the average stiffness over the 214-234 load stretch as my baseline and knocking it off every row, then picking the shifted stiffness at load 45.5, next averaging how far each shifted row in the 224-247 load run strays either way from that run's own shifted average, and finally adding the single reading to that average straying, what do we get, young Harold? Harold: -0.3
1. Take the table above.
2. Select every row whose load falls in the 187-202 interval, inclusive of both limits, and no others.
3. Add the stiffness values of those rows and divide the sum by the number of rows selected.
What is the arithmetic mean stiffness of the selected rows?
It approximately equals 93.8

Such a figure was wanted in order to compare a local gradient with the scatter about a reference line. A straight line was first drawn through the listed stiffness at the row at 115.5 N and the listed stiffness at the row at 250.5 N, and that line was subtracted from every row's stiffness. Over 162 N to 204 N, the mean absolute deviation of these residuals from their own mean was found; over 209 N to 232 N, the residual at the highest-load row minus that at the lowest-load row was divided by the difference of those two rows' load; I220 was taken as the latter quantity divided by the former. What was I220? 0.18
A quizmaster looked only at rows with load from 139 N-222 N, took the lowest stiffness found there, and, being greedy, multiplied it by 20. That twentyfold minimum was 1802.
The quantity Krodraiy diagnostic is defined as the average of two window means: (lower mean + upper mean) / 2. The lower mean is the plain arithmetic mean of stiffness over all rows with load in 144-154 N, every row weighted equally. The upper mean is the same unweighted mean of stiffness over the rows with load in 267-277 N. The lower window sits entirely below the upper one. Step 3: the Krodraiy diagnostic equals 94.7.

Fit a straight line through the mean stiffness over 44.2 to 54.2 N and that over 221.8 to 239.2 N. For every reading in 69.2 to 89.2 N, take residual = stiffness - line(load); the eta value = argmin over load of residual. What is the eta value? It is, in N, 80.5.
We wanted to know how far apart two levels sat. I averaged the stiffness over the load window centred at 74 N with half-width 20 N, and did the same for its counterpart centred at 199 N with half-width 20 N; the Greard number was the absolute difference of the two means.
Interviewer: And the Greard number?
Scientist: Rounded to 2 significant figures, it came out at 4.2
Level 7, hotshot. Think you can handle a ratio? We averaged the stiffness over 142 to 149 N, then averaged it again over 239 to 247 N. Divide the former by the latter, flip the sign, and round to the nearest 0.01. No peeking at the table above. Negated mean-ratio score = -1.01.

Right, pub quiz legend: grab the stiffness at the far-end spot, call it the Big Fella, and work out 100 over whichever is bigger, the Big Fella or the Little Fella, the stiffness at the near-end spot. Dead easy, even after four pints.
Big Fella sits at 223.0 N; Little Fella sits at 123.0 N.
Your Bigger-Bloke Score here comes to 1.05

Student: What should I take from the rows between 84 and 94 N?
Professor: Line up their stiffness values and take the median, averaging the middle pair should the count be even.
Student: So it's 89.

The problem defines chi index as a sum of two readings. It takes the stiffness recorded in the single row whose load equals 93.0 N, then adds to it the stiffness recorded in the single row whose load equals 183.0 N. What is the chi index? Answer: 184.4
